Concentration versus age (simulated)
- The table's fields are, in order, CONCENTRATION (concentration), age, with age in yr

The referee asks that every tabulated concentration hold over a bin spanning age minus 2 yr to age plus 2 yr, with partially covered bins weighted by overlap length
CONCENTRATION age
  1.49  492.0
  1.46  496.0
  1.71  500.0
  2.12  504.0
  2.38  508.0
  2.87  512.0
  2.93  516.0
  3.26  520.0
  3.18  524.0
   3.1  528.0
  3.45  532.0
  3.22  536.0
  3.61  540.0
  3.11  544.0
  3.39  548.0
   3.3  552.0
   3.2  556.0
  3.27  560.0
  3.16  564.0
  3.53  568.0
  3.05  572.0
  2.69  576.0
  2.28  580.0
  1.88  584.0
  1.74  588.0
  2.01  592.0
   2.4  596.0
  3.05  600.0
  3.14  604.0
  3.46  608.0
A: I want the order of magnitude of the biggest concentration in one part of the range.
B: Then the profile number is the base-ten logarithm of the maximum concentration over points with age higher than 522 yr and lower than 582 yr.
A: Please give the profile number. 0.558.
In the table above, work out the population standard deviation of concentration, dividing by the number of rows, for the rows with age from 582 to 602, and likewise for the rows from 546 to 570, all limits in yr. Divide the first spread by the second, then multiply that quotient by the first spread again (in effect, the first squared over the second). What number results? 1.8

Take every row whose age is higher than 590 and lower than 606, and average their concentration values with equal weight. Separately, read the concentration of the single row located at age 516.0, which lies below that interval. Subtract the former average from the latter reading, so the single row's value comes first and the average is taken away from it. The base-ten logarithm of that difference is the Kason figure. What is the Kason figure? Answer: -0.6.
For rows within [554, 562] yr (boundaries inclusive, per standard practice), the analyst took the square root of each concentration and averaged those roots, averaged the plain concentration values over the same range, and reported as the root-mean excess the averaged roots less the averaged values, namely -1.44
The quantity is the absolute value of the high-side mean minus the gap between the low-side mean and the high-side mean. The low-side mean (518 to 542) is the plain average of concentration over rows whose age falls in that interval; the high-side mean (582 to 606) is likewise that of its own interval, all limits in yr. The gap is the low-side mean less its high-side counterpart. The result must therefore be 1.4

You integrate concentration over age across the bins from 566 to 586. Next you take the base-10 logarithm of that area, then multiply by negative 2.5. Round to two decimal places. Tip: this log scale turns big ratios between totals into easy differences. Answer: -4.33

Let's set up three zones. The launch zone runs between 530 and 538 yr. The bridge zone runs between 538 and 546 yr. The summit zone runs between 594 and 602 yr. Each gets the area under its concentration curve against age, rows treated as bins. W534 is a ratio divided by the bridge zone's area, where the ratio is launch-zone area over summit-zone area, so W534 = 0.046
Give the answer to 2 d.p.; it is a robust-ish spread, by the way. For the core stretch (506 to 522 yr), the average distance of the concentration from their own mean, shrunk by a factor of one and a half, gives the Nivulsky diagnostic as 0.16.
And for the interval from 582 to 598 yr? 0.13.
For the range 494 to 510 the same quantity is 0.22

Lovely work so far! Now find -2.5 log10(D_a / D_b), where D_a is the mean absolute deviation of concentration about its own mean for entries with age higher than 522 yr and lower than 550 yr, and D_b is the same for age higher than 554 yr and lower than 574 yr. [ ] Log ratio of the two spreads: -0.3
